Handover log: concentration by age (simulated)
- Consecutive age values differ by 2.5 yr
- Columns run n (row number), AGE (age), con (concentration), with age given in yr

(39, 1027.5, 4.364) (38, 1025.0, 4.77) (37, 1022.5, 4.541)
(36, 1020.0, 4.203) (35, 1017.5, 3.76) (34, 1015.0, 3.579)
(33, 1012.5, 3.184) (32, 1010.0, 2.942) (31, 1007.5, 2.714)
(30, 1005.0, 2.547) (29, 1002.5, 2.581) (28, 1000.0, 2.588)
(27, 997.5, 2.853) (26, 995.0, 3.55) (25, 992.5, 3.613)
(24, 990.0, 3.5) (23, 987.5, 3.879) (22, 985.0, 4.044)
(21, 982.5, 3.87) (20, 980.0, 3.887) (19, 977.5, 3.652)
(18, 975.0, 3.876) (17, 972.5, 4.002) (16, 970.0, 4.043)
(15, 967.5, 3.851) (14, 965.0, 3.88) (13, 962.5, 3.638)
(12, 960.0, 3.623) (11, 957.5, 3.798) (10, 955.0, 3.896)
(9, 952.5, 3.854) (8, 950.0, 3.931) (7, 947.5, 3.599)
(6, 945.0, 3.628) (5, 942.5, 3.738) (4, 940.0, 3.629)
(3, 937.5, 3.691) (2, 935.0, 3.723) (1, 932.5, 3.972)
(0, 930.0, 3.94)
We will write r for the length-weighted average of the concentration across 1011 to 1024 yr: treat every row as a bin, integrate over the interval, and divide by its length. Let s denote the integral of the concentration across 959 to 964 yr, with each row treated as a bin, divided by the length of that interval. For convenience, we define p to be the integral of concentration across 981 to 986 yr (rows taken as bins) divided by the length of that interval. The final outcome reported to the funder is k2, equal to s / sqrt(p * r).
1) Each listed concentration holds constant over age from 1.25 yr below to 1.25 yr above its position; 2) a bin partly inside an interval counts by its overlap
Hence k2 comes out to 0.93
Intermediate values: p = 3.95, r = 3.85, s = 3.64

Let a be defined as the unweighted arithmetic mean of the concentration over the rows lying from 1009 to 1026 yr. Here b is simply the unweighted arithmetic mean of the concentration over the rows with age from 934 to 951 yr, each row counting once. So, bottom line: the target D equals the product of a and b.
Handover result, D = 14.3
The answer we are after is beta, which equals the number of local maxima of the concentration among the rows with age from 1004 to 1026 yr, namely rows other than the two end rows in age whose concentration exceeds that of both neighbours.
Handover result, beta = 0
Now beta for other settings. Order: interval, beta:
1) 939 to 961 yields 3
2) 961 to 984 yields 3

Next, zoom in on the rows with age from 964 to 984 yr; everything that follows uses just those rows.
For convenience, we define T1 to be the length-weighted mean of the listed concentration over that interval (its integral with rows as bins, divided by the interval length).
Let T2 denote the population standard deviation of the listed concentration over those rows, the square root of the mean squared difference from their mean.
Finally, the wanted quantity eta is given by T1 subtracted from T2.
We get -3.78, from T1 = 3.88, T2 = 0.109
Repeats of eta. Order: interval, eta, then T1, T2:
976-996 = -3.57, 3.75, 0.183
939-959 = -3.64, 3.76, 0.122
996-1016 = -2.54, 2.87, 0.335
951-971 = -3.69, 3.82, 0.129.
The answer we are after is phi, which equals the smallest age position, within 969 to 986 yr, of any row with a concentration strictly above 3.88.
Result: 970.0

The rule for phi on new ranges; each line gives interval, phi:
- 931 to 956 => 932.5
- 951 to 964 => 955.0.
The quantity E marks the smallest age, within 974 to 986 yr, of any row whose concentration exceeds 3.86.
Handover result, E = 975.0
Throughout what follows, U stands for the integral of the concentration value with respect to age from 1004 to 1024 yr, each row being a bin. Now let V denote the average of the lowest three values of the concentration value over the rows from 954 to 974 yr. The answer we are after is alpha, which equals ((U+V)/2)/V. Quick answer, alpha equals 9.9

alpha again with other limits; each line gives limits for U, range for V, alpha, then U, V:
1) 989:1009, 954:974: 8.6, 59.7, 3.69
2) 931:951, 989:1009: 15.0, 74.8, 2.57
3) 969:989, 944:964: 11.3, 78.0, 3.62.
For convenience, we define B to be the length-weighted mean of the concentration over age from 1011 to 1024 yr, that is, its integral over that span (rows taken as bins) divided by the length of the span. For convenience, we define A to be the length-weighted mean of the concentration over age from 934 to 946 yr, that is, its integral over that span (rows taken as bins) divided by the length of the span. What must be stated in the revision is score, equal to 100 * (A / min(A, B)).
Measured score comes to 100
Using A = 3.68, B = 3.85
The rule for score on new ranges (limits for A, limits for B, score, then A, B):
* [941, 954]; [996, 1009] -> 140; 3.75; 2.68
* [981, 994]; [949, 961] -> 100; 3.78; 3.82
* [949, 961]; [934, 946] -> 104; 3.82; 3.68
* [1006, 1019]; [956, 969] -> 100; 3.24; 3.77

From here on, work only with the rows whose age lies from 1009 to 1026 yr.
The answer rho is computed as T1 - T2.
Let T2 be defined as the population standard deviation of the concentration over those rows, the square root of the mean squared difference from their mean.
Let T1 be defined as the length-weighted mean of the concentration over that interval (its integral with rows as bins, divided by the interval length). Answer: 3.22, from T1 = 3.85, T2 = 0.63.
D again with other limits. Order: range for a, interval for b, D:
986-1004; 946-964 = 12.1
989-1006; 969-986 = 11.9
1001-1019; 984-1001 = 10.4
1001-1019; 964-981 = 11.8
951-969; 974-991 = 14.5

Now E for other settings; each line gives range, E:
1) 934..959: 950.0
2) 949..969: 950.0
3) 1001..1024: 1020.0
